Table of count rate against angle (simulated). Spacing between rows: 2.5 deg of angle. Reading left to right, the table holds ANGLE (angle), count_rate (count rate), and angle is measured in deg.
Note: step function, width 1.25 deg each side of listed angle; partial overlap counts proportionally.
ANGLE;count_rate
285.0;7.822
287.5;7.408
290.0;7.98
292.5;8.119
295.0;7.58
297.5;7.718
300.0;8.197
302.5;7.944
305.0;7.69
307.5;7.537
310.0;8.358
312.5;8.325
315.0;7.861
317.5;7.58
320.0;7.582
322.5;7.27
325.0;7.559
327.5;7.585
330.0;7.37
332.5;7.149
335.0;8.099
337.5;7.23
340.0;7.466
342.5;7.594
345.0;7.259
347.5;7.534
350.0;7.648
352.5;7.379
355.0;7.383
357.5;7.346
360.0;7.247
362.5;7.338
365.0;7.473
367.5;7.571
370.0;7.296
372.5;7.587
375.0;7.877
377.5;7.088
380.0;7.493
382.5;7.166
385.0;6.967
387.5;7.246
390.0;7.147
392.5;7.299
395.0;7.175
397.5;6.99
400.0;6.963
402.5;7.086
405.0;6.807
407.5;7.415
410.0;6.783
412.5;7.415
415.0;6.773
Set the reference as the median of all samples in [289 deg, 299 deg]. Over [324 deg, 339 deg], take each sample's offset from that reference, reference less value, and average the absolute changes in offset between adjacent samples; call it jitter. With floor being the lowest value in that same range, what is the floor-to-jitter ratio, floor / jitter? 16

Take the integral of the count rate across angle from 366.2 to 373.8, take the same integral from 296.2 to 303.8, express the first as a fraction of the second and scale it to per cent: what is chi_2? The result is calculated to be 94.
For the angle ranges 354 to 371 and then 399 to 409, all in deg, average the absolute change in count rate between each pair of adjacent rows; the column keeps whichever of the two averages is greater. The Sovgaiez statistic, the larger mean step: 0.34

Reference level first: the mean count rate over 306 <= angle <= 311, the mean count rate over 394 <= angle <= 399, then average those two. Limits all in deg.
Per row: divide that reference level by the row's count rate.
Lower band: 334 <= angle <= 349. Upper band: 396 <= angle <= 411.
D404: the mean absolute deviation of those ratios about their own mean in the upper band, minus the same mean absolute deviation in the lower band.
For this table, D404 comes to -0.003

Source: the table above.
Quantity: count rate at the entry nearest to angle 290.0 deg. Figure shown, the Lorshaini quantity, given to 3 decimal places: 7.980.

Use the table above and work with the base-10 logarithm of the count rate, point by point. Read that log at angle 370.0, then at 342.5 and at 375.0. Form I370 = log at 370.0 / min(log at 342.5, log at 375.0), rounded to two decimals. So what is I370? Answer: 0.98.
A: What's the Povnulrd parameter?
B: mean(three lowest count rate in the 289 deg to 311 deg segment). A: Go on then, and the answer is 7.60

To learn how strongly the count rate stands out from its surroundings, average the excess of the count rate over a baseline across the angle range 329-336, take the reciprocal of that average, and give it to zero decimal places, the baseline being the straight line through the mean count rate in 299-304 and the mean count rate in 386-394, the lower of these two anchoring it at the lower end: -4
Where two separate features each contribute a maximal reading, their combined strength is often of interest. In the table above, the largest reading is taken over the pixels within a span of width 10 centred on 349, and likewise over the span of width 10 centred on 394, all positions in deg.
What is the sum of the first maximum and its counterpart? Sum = 14.9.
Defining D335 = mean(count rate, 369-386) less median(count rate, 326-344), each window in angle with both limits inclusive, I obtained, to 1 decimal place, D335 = -0.1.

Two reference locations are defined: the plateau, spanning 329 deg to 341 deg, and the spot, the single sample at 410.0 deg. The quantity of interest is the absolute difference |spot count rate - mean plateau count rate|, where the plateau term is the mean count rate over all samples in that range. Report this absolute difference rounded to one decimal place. 0.7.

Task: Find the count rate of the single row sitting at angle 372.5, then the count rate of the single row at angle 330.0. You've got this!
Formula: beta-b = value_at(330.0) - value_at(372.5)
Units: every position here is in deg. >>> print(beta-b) -0.2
